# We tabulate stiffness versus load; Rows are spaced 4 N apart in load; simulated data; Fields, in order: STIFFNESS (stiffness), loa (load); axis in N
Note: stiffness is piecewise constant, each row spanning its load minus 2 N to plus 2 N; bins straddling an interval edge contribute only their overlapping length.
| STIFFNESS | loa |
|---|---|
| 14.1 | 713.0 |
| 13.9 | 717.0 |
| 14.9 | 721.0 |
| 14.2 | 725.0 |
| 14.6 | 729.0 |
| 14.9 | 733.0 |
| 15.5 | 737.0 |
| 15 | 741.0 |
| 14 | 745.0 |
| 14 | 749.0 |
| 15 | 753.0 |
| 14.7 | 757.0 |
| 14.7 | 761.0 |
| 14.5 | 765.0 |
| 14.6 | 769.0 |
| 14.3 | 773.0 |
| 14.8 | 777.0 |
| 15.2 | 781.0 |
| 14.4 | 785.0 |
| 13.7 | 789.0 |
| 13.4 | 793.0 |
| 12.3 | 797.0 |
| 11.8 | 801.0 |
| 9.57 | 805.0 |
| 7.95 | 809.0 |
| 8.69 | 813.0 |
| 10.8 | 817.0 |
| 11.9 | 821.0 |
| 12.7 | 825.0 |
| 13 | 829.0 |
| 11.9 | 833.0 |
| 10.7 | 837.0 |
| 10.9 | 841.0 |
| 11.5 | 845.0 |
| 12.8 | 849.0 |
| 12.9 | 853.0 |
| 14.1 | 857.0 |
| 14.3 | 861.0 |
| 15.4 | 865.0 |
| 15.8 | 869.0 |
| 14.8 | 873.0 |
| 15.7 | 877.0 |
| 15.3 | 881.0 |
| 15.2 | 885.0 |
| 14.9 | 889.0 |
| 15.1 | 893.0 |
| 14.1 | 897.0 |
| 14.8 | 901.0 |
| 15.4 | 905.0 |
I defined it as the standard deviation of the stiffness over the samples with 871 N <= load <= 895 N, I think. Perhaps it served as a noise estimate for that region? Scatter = 0.3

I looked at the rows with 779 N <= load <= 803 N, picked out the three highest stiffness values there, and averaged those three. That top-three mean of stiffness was 14.4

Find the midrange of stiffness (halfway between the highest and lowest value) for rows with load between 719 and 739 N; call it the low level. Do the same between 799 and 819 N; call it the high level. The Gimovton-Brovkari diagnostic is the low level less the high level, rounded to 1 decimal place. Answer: 5.0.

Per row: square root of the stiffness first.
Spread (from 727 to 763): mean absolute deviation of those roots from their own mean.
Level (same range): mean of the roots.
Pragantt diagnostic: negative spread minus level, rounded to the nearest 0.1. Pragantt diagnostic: -3.9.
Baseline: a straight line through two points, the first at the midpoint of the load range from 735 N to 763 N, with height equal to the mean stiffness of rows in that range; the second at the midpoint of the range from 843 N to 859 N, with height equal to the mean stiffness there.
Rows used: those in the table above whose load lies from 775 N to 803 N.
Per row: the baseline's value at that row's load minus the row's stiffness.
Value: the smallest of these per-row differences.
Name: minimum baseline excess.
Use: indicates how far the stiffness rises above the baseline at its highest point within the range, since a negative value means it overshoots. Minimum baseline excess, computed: -1.1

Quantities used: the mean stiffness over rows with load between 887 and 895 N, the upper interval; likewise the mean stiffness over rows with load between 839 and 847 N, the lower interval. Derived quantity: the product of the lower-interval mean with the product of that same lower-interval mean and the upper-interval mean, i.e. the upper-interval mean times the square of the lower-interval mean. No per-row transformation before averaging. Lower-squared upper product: 1882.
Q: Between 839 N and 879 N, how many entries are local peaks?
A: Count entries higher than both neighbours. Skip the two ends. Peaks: 1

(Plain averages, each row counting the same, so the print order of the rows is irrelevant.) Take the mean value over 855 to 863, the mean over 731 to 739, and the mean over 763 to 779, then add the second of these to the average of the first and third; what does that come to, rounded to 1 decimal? 29.6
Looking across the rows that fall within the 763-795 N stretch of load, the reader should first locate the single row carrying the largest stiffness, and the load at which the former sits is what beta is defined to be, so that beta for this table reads 781.0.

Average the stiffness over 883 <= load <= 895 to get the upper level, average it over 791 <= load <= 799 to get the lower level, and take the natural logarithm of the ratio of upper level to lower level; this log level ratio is 0.2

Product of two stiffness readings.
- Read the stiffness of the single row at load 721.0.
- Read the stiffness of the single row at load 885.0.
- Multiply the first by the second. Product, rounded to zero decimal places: 226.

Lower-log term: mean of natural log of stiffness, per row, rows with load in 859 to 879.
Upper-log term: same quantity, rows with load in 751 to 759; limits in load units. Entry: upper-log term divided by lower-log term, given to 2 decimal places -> 0.99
